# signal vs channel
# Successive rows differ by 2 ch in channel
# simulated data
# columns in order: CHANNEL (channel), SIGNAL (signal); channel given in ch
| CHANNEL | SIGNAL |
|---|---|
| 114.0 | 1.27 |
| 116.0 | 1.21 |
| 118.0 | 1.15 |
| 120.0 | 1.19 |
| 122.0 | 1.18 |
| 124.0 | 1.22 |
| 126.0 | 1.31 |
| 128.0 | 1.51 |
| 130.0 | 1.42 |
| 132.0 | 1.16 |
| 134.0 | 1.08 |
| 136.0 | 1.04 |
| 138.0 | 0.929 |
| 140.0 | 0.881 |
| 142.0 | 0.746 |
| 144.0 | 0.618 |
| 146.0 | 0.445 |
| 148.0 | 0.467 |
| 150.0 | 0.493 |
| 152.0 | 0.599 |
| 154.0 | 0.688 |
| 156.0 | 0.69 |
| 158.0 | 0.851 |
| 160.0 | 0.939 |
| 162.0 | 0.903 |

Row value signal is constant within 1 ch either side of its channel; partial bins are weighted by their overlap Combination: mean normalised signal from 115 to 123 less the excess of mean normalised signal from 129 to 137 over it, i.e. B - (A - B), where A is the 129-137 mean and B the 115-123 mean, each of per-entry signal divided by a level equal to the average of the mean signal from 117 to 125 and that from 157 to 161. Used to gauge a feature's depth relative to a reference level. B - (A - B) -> 1.14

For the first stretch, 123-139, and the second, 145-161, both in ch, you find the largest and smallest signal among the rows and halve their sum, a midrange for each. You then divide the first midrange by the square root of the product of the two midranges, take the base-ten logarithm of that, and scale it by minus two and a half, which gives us -0.31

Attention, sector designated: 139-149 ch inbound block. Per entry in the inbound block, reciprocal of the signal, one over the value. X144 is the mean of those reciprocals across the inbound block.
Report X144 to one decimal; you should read 1.7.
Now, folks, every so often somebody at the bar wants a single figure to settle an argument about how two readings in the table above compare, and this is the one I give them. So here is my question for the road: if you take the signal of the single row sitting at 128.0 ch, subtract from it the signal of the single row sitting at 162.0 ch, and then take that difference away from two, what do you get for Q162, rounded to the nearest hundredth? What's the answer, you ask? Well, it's 1.39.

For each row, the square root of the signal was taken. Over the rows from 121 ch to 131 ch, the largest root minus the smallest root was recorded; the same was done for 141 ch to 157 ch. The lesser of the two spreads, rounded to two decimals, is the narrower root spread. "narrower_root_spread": 0.14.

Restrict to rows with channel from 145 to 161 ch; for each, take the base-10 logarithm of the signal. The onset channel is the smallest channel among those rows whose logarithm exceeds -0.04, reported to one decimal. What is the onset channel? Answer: 160.0 ch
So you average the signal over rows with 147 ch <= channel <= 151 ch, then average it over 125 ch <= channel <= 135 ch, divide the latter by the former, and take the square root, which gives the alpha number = 1.64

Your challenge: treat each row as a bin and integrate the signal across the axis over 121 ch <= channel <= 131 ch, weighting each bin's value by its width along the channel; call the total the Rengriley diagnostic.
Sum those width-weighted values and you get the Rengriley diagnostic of 13.3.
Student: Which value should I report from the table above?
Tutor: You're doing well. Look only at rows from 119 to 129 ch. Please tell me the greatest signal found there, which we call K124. 1.51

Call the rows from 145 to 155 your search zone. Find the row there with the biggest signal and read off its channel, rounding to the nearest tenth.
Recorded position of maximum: 154.0 ch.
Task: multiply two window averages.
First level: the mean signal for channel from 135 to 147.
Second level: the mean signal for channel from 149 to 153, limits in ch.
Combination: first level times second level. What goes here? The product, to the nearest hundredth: 0.42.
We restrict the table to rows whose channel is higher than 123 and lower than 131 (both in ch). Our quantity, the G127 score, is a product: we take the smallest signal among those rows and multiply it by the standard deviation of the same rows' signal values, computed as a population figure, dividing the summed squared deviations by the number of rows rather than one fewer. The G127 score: 0.13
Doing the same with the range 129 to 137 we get 0.15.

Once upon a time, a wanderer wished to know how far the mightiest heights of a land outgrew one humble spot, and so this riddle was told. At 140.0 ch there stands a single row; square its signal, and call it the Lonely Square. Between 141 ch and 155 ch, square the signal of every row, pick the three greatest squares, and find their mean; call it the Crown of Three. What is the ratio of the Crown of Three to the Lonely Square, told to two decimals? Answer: 0.61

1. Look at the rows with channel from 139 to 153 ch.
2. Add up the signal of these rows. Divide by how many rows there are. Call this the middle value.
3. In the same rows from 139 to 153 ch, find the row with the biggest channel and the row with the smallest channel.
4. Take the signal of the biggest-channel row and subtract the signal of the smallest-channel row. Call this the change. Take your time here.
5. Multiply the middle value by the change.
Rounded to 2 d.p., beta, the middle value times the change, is -0.17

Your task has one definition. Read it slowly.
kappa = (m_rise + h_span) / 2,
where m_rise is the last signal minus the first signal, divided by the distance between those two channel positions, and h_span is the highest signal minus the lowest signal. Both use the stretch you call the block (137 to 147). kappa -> 0.21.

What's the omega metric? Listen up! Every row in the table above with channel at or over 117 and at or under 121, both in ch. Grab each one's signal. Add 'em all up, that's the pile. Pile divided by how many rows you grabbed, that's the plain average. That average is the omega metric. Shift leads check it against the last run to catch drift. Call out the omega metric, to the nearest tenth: 1.2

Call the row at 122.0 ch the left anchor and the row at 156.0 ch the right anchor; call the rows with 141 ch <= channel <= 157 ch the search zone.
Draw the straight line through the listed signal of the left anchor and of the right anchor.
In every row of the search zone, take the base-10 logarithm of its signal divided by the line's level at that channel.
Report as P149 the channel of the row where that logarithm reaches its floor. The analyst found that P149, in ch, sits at 146.0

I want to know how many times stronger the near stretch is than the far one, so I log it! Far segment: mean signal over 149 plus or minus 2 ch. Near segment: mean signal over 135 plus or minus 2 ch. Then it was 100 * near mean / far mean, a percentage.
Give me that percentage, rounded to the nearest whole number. 221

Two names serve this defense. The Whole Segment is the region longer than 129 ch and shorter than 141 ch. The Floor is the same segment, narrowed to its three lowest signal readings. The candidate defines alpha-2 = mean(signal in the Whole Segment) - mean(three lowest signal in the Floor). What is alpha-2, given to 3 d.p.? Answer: 0.135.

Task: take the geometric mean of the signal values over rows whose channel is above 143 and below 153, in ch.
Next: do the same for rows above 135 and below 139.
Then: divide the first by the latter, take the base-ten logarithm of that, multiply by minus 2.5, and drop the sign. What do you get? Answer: 0.69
